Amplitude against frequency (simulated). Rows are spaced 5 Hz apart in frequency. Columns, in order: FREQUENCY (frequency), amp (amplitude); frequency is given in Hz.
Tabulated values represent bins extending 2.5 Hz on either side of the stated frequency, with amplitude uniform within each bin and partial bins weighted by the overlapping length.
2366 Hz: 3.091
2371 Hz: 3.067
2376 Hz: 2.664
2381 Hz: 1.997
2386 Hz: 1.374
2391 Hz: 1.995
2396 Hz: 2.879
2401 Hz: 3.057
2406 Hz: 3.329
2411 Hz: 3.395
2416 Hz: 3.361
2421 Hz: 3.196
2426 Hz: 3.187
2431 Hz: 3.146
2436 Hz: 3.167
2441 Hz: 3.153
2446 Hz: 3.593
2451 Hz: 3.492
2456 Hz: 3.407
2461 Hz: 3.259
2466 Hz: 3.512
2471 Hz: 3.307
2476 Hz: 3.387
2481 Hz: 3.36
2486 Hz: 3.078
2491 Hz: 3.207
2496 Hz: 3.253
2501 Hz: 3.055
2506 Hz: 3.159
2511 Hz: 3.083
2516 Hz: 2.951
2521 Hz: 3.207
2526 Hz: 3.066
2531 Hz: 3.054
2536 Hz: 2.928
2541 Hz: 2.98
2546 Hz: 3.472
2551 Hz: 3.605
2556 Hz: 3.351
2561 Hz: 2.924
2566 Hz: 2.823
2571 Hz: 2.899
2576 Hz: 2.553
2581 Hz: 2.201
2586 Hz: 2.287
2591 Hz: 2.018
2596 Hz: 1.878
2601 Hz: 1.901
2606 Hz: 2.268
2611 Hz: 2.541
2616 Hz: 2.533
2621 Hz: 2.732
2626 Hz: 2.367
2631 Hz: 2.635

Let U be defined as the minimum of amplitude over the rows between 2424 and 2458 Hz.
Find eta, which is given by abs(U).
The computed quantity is 3.15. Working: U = 3.146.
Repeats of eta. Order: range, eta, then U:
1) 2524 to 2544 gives 2.93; 2.928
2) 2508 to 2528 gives 2.95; 2.951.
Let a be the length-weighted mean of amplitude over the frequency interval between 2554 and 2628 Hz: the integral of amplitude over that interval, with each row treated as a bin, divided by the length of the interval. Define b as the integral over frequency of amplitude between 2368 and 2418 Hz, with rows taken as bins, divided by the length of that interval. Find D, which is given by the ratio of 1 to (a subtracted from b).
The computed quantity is 4.4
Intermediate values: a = 2.48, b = 2.71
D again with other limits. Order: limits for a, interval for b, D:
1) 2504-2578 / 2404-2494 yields 4.3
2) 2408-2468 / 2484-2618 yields -2.0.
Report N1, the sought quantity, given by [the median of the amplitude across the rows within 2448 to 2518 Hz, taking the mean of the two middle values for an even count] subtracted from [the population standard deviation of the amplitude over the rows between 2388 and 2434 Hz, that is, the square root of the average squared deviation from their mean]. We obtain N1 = -2.8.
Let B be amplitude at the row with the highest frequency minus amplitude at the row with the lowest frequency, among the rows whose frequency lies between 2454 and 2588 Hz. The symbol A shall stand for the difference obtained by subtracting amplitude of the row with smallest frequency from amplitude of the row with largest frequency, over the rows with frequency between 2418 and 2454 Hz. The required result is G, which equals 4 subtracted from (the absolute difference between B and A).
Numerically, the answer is -2.6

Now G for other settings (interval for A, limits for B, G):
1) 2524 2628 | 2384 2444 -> -1.5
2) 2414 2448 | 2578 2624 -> -3.7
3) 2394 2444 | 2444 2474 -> -3.4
